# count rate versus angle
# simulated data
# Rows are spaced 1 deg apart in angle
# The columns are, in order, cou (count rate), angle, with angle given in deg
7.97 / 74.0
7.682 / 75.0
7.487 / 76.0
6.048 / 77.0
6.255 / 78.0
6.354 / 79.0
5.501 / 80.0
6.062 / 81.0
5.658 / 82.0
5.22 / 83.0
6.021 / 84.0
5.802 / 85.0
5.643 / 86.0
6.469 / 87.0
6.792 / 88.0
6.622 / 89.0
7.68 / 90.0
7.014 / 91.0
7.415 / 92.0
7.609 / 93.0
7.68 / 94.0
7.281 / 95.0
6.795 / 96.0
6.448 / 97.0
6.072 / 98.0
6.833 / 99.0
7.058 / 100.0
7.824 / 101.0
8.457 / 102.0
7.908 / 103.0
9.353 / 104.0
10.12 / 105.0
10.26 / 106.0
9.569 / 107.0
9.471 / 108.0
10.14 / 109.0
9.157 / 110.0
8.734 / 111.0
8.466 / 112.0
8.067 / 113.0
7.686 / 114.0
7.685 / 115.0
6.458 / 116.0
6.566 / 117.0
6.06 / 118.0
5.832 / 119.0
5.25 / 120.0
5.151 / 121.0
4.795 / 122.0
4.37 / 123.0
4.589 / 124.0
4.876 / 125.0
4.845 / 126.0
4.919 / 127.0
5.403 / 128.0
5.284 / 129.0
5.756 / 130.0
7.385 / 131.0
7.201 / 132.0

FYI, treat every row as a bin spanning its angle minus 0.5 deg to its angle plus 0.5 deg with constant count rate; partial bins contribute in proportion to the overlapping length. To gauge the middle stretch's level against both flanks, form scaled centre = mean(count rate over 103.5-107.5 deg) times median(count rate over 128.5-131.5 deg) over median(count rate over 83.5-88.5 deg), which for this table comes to 9.4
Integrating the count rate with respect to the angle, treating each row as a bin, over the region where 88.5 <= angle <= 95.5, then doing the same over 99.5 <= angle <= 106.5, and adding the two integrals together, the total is 112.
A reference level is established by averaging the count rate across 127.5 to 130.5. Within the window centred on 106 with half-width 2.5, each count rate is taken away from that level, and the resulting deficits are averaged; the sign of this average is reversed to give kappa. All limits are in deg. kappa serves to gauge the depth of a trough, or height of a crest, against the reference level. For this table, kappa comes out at 4.3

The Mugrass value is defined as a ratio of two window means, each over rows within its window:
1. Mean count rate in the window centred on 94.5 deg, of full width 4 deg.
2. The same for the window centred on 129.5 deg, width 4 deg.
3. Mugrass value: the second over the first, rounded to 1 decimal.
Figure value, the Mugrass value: 0.8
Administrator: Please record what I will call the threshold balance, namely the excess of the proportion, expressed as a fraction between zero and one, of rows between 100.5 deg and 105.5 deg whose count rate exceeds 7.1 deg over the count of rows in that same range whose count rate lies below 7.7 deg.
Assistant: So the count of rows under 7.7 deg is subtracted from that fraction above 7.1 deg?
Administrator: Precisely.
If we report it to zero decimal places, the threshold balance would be 1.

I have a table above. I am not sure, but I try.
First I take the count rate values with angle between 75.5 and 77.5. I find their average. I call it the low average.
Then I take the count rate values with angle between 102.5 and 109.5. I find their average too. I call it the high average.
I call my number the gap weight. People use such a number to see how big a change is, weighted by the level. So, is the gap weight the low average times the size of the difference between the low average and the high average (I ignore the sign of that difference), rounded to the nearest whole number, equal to 19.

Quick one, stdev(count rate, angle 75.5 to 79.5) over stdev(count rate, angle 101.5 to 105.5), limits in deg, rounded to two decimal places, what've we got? 0.66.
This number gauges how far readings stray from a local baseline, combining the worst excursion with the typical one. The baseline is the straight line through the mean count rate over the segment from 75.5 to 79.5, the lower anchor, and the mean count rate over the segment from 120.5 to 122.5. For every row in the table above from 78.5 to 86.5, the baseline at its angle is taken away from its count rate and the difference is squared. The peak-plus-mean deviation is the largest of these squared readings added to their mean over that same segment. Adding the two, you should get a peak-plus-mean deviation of 2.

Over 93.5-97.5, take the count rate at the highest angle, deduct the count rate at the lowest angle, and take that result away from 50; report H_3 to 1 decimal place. 51.2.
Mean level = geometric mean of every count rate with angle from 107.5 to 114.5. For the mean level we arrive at 8.8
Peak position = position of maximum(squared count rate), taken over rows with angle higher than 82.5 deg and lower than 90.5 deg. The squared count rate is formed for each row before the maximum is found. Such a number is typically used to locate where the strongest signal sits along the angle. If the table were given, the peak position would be 90.0 deg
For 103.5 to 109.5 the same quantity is 106.0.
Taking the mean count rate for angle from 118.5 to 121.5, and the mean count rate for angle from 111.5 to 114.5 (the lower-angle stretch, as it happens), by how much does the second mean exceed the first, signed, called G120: 2.7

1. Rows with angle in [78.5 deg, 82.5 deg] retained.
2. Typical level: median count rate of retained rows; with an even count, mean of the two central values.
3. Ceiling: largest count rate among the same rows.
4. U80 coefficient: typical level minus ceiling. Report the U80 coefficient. -0.49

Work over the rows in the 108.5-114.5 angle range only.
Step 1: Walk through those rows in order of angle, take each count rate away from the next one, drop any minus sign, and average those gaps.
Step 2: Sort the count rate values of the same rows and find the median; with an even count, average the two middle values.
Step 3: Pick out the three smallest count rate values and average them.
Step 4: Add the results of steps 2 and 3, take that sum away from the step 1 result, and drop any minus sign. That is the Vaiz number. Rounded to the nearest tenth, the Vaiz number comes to 16.2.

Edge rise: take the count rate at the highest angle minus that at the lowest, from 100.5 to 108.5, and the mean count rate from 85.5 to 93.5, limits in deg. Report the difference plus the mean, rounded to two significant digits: 8.6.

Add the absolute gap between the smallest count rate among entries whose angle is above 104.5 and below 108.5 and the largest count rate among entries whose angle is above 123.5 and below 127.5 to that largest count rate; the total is 9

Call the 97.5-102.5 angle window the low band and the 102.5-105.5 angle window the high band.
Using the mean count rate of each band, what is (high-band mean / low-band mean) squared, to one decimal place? 1.6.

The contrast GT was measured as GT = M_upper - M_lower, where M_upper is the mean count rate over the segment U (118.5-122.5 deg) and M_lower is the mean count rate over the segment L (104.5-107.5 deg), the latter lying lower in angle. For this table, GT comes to -4.7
